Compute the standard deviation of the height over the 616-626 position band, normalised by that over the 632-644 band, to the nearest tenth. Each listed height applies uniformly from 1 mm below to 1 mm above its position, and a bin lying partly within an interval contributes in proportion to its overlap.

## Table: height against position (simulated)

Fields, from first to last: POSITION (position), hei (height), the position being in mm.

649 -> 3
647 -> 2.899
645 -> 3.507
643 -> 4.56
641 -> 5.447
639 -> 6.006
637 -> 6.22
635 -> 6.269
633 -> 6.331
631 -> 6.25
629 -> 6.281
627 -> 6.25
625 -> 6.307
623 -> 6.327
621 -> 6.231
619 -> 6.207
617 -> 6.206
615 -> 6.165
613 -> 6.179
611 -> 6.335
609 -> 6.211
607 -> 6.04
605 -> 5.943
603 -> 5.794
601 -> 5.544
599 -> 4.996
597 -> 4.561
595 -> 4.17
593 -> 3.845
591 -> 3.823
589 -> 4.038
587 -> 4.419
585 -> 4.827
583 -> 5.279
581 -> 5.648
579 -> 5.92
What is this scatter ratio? 0.1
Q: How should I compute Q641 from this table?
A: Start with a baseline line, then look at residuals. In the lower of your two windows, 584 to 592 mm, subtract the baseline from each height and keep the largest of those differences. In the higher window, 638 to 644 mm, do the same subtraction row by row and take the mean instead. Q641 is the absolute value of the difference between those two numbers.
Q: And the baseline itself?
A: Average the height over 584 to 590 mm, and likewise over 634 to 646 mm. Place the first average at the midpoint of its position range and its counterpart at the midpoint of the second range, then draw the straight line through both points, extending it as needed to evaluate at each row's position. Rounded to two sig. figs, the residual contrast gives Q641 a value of 0.45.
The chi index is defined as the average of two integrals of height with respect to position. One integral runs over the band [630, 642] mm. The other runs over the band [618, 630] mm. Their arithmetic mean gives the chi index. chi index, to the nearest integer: 74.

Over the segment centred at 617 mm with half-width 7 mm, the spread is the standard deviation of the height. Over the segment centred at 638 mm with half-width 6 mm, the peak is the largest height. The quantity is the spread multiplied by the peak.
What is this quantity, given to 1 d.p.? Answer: 0.4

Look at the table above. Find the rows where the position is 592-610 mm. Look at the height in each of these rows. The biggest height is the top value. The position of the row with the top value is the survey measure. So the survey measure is 609 mm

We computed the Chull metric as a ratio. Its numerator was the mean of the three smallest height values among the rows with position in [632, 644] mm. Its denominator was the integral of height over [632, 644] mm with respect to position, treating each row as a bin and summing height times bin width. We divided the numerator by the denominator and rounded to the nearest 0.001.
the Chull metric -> 0.077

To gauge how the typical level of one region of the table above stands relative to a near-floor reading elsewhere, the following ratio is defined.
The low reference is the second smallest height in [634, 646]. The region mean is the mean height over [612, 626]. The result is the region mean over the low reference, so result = 1.37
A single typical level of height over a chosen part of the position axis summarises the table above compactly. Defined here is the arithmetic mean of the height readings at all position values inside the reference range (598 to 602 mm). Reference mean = 5.3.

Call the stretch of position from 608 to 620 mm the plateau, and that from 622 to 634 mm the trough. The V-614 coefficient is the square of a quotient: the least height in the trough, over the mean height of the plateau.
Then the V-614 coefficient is 1.01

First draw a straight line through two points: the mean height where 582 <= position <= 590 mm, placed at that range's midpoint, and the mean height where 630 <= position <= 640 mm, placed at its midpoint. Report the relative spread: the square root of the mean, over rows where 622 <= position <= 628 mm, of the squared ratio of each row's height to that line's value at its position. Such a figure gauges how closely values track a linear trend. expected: 1.07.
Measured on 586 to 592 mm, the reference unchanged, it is 0.87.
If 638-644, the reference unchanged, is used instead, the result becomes 0.84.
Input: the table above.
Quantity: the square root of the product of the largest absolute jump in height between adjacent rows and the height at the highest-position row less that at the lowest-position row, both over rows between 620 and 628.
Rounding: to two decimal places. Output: 0.04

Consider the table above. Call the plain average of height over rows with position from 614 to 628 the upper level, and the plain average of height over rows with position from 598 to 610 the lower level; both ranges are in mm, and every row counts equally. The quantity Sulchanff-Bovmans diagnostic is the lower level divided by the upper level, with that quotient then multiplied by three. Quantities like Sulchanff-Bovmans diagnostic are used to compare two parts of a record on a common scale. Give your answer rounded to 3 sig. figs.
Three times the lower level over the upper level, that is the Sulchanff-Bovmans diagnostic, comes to 2.77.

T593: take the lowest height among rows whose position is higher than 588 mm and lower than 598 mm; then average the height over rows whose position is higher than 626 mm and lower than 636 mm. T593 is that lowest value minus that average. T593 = -2.5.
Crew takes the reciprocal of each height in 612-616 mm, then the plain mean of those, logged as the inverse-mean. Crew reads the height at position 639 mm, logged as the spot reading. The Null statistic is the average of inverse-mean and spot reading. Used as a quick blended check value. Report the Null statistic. 3.08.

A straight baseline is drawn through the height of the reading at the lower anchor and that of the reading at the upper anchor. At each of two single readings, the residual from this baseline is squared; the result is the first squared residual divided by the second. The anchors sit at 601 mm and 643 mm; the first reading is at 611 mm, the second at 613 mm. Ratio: 1.3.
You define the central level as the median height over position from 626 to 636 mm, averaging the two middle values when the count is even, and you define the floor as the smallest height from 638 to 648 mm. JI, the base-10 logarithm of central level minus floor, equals 0.53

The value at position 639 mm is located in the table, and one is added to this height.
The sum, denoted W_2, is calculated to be 7.0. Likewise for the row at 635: 7.3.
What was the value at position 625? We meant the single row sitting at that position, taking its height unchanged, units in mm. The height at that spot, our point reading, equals 6.307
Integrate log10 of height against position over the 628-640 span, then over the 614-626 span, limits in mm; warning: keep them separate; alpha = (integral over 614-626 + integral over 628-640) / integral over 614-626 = 2.00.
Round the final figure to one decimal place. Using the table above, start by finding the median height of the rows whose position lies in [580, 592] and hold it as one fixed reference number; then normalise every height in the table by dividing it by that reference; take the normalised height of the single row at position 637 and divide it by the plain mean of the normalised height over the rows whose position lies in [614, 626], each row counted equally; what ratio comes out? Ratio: 1.0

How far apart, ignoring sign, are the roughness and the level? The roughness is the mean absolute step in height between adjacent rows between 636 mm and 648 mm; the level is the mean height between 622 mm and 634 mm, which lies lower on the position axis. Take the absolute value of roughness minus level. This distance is 5.6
